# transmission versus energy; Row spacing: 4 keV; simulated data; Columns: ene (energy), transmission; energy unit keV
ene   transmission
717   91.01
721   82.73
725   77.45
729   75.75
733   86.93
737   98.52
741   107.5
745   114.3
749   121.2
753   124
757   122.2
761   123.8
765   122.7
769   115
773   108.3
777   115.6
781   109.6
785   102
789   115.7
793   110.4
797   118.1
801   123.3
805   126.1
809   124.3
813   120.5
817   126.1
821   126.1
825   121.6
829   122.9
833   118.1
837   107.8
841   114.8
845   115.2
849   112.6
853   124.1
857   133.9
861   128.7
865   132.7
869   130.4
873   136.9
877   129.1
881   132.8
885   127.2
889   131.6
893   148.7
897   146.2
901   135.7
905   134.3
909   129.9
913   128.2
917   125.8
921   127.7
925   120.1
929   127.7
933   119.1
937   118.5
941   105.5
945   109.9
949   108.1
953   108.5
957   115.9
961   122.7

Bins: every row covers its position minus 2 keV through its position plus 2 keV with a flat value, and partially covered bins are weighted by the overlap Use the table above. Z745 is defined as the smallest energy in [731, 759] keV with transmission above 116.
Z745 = 749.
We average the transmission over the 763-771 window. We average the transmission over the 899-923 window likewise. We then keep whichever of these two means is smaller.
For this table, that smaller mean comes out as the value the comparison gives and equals 119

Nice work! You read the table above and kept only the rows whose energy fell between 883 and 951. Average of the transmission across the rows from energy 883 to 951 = 126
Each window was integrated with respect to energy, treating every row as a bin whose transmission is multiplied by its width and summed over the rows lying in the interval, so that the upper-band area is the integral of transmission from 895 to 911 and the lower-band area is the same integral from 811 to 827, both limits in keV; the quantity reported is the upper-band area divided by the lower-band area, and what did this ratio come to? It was 1.10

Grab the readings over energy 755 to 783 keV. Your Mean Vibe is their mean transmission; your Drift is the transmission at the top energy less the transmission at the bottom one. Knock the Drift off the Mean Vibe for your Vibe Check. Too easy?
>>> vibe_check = 129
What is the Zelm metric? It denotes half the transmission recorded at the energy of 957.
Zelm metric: 58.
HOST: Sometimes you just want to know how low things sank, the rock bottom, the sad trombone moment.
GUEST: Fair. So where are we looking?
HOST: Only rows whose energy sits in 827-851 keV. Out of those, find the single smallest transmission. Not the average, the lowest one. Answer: 107.8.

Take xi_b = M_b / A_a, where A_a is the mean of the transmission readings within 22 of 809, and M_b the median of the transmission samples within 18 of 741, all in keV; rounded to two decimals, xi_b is 0.89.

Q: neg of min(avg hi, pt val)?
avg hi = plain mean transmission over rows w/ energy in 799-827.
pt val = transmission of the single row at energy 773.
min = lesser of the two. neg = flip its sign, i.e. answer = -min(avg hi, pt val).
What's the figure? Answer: -108.3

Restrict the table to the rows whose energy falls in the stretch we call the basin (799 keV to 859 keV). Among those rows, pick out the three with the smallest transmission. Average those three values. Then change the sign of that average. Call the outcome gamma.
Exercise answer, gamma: -112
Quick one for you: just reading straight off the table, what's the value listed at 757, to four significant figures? 122.2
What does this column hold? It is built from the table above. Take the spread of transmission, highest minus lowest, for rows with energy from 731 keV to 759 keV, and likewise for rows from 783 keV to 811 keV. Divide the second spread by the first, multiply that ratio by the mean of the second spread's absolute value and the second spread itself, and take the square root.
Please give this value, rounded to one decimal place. 4.0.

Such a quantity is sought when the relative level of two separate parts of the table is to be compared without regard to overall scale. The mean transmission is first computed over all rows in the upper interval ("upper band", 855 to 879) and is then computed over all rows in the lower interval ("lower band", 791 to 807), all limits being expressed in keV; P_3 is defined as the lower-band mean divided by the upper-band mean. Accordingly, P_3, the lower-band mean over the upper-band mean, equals 0.91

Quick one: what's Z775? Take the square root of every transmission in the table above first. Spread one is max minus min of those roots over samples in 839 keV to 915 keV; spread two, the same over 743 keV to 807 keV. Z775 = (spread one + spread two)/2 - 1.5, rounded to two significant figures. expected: -0.14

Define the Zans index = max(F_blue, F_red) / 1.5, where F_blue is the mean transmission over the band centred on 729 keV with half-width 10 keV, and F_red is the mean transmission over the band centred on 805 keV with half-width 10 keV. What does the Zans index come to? 81.6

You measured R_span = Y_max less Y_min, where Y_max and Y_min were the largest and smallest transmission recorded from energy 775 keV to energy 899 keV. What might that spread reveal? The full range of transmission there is 46.7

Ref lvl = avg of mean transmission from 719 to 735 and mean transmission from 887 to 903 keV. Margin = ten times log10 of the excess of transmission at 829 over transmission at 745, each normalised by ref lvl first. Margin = -11.1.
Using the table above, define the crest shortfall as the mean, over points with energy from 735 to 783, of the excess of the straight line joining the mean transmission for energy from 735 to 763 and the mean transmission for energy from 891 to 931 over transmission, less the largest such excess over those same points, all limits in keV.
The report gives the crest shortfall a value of -14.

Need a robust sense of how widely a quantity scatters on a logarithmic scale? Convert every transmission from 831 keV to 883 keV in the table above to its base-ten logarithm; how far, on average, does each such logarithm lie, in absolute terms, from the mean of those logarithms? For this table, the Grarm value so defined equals 0.029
